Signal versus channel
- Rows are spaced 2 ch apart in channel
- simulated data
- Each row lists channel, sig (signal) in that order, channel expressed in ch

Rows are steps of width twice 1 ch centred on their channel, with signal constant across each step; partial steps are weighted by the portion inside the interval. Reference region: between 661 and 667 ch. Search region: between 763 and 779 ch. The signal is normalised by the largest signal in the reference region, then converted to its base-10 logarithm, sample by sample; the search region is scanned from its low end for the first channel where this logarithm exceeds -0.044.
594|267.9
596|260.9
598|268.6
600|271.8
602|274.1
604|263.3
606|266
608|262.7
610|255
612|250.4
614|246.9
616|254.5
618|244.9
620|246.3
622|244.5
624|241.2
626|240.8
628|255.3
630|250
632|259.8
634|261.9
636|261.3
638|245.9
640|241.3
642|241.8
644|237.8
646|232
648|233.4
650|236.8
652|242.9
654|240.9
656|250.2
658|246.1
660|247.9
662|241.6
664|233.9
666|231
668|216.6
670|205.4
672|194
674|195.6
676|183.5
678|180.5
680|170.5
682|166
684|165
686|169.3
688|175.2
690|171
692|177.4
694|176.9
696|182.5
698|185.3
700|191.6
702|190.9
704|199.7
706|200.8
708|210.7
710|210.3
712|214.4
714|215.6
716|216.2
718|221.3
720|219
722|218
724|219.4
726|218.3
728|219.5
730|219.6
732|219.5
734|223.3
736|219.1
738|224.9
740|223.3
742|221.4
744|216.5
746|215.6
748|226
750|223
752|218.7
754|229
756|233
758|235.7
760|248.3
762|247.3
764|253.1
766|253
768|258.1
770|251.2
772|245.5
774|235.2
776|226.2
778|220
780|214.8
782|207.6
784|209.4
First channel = 764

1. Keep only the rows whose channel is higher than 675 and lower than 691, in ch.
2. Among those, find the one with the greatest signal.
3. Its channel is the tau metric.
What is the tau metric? 676 ch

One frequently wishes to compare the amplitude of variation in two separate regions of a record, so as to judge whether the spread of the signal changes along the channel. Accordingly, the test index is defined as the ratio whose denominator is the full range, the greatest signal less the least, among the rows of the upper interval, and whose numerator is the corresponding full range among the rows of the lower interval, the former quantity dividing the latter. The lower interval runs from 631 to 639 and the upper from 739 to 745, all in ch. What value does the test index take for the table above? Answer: 2.4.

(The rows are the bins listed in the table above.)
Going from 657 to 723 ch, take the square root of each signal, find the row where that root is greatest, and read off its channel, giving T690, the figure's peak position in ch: 660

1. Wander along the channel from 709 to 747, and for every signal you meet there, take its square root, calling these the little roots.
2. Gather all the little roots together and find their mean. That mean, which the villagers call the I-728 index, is 14.8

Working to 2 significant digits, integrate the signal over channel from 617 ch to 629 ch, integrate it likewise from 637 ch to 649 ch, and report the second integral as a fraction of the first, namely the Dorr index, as 0.97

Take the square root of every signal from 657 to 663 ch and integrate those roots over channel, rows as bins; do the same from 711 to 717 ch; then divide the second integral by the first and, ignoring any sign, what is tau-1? 0.94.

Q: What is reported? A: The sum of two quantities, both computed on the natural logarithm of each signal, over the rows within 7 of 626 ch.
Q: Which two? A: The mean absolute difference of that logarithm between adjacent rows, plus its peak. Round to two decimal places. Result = 5.58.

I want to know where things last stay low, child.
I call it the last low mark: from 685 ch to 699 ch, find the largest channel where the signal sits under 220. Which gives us 698 ch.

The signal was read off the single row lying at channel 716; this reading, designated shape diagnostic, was 216.2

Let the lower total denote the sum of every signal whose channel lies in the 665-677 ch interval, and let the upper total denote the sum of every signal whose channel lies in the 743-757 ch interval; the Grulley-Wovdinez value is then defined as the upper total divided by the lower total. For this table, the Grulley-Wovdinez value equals 1.27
